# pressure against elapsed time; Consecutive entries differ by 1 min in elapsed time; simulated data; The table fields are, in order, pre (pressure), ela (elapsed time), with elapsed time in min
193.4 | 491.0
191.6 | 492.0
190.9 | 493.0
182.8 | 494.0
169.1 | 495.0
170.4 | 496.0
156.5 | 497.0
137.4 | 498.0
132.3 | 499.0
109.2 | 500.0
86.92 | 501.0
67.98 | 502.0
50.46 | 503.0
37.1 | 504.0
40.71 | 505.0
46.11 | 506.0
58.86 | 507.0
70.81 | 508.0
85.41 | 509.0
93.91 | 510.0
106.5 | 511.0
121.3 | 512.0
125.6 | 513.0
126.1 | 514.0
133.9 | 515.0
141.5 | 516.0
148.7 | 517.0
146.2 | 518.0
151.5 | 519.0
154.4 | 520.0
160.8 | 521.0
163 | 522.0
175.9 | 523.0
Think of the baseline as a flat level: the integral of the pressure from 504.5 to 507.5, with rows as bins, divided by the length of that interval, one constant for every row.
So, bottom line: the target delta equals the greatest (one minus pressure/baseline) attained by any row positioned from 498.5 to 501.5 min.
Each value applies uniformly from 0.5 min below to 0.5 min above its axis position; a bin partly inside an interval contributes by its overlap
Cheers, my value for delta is -0.8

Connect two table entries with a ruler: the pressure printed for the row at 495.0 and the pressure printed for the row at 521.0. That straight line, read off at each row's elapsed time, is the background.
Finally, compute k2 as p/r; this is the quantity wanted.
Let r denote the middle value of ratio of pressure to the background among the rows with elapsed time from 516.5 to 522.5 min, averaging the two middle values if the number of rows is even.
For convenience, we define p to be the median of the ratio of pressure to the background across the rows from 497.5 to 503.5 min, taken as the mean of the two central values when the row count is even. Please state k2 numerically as 0.6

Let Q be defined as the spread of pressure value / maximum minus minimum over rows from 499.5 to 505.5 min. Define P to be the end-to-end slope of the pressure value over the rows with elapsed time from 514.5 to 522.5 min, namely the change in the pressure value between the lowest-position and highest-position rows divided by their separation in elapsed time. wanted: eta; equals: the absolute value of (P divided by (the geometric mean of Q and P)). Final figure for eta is 0.2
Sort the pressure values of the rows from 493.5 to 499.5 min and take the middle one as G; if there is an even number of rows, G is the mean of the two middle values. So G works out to 163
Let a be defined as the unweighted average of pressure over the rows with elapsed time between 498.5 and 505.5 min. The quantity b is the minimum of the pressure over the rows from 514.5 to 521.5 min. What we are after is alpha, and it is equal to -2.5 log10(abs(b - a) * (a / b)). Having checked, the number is -3.8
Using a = 75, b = 133.9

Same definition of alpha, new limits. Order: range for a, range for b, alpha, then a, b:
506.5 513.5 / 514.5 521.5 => -3.6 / 95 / 133.9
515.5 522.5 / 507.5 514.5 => -5.6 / 152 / 70.81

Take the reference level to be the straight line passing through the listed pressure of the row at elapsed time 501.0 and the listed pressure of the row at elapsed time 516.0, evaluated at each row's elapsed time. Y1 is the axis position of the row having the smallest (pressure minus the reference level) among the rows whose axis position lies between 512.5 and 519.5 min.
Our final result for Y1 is 514.0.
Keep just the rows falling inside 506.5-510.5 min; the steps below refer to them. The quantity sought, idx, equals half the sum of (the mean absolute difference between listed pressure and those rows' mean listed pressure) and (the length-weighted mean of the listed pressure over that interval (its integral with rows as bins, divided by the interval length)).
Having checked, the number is 45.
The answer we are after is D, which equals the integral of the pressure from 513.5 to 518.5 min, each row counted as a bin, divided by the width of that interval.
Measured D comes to 139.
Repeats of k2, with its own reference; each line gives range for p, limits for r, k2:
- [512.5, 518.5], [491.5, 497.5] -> 0.8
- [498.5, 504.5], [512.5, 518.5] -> 0.5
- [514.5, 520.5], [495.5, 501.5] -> 1.1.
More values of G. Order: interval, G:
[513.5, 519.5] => 144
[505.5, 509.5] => 65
